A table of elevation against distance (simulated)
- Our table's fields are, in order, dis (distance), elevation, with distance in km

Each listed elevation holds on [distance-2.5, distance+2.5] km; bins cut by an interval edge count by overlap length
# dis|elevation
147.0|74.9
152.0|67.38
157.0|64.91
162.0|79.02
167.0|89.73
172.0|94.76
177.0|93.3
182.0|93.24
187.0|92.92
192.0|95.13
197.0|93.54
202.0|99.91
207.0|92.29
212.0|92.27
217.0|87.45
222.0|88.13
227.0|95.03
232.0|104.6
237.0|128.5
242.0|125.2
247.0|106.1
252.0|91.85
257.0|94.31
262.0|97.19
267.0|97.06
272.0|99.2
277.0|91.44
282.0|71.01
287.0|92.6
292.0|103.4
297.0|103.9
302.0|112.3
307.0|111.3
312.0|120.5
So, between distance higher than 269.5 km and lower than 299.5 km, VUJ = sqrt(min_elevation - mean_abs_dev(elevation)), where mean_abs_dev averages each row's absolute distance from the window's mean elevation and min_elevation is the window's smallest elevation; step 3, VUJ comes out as 7.90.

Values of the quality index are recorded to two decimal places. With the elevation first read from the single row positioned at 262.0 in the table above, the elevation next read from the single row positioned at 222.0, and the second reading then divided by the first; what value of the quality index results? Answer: 0.91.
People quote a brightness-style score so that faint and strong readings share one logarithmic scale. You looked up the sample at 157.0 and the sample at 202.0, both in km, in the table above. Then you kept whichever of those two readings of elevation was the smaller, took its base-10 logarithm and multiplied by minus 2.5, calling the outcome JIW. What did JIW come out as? -4.53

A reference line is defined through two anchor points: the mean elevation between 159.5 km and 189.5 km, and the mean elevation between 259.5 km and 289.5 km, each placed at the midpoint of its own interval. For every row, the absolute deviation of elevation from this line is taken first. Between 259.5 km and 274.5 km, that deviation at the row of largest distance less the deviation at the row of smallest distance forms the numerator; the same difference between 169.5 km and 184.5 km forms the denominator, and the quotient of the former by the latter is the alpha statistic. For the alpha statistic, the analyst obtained -1.2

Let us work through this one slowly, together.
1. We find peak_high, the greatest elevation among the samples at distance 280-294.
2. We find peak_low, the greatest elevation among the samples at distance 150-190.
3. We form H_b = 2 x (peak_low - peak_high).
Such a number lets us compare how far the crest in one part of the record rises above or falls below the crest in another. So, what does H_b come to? -17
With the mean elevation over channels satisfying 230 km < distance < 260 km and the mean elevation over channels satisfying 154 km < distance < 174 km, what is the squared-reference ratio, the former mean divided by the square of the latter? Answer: 0.016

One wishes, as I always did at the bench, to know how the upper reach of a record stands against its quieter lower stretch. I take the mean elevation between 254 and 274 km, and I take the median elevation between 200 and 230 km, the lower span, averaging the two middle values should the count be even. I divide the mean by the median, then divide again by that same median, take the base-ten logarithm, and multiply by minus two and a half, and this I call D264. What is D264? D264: 4.86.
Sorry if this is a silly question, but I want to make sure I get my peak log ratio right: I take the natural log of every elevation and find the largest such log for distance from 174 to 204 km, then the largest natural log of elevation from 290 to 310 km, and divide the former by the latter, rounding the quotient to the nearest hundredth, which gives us 0.98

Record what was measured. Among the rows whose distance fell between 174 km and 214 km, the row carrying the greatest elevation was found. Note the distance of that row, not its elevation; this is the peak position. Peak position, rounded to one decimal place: 202.0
